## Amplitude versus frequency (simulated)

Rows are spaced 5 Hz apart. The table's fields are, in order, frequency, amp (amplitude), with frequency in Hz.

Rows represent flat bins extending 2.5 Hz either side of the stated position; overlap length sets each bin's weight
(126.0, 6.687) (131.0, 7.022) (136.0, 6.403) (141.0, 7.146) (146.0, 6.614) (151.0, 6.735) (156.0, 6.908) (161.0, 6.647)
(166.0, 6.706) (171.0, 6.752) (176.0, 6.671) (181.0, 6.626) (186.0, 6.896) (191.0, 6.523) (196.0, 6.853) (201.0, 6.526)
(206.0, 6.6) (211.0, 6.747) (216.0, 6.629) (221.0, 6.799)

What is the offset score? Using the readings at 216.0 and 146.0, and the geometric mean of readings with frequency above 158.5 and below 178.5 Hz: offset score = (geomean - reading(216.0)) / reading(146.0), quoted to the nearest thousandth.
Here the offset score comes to 0.010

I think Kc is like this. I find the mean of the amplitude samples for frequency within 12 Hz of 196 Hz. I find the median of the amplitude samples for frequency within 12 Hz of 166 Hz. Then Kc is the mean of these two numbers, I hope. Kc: 6.69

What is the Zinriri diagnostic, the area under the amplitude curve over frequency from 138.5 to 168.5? 204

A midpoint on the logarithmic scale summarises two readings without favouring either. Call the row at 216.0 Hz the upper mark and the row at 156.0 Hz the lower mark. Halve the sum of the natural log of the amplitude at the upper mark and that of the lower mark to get 1.912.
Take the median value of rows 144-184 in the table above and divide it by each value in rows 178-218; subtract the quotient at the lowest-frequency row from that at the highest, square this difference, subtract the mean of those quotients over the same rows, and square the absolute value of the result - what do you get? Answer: 1.005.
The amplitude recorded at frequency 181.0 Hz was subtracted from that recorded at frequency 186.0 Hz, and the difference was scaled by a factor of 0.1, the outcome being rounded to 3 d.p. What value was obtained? 0.027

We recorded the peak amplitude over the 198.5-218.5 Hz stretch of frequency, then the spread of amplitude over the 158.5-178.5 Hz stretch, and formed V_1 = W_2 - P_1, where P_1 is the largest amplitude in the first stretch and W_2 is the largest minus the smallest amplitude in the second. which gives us -6.64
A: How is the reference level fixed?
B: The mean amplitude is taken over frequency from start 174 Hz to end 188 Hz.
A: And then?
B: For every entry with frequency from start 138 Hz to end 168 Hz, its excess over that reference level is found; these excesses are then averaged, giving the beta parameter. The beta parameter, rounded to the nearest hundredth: 0.06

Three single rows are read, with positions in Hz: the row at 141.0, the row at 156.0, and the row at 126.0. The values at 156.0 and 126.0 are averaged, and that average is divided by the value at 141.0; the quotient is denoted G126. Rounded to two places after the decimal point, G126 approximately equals 0.95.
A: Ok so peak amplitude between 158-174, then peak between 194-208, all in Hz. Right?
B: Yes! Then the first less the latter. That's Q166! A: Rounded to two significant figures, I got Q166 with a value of -0.10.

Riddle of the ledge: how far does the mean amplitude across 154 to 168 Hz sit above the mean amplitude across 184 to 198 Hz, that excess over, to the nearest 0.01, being 0.00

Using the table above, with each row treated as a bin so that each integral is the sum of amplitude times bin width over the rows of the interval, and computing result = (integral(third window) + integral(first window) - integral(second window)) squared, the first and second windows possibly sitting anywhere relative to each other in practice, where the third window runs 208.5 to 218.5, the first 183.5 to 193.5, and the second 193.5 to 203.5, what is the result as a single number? 4500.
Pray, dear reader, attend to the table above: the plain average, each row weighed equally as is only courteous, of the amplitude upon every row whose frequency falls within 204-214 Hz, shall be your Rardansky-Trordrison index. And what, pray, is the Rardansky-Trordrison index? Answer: 6.67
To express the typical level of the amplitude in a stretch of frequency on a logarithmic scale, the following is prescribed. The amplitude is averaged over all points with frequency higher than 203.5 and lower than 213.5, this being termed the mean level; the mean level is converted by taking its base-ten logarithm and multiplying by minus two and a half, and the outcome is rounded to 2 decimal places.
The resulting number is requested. -2.06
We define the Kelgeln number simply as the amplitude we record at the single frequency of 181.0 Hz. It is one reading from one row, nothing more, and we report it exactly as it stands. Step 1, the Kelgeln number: 6.626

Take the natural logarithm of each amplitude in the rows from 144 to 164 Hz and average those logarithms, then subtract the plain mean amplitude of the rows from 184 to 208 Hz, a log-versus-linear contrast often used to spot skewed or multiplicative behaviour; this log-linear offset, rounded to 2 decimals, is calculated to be -4.77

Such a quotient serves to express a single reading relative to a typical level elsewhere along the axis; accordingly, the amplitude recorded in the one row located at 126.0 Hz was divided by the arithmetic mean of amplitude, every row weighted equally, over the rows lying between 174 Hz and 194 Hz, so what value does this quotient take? 1.00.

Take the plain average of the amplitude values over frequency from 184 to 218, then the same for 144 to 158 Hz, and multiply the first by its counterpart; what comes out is 45.1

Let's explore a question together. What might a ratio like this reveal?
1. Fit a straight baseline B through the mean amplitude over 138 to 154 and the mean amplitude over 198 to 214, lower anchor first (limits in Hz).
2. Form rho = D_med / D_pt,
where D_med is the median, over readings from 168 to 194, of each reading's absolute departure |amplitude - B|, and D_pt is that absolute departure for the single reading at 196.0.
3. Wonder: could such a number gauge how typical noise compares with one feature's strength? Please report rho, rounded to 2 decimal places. 0.44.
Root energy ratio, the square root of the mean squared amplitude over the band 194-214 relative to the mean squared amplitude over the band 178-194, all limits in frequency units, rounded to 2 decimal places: 1.00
